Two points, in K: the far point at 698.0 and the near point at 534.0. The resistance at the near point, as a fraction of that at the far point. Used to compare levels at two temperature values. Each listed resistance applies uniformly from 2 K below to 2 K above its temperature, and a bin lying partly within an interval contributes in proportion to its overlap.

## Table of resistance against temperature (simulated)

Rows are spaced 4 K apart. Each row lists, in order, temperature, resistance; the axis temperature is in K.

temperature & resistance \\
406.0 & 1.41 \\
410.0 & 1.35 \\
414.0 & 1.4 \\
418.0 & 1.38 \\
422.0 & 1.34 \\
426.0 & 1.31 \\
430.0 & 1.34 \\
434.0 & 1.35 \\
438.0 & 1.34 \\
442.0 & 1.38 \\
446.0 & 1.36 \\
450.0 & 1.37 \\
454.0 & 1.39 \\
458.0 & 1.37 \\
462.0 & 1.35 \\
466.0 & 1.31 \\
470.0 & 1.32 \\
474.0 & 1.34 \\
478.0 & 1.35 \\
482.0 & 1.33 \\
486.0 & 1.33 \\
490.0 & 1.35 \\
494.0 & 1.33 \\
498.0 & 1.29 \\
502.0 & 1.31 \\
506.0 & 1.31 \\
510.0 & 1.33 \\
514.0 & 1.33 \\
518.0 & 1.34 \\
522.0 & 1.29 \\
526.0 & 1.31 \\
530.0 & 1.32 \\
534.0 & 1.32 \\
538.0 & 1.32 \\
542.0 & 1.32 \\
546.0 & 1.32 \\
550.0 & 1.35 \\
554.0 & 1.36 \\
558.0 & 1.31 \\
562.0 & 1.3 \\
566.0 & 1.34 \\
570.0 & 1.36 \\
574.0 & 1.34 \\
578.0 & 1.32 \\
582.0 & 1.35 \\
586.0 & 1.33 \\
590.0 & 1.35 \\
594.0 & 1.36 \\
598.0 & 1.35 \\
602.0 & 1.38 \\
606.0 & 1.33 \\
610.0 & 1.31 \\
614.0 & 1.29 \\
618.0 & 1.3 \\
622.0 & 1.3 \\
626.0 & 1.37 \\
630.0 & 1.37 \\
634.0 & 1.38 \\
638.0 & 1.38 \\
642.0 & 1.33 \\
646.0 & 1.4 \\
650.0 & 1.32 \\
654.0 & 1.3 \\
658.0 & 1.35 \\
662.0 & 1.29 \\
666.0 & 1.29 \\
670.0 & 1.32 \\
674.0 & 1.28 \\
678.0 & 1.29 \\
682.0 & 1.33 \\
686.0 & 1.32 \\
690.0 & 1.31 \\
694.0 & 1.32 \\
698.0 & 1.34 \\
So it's 0.99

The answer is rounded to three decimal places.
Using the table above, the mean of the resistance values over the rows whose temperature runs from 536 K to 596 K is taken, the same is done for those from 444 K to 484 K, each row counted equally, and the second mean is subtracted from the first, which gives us -0.014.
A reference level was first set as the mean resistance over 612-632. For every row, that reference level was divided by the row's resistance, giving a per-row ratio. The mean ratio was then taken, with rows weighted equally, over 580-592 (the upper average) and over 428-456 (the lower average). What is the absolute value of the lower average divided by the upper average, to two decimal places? 0.99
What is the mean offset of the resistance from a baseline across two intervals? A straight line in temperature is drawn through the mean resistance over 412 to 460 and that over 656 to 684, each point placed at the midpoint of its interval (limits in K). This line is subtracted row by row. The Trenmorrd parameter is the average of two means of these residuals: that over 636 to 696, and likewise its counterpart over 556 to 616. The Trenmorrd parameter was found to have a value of 0.011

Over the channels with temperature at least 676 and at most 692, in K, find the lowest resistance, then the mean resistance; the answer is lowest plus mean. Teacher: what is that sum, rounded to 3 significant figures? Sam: 2.60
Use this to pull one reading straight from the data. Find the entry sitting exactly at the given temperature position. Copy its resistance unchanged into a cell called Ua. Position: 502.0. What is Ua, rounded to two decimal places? 1.31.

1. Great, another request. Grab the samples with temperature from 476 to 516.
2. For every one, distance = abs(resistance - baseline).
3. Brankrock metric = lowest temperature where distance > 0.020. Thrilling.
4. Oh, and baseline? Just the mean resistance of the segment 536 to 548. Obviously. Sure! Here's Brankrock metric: 478.0 K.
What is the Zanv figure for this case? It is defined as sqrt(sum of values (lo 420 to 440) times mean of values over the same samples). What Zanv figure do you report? 2.987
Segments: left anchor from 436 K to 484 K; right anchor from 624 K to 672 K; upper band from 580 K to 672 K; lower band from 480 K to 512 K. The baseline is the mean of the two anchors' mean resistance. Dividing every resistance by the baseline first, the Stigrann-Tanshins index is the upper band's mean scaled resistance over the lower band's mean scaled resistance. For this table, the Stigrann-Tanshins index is 1.01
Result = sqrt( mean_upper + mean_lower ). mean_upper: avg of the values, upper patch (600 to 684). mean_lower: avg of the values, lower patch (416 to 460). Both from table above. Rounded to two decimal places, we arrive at 1.64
